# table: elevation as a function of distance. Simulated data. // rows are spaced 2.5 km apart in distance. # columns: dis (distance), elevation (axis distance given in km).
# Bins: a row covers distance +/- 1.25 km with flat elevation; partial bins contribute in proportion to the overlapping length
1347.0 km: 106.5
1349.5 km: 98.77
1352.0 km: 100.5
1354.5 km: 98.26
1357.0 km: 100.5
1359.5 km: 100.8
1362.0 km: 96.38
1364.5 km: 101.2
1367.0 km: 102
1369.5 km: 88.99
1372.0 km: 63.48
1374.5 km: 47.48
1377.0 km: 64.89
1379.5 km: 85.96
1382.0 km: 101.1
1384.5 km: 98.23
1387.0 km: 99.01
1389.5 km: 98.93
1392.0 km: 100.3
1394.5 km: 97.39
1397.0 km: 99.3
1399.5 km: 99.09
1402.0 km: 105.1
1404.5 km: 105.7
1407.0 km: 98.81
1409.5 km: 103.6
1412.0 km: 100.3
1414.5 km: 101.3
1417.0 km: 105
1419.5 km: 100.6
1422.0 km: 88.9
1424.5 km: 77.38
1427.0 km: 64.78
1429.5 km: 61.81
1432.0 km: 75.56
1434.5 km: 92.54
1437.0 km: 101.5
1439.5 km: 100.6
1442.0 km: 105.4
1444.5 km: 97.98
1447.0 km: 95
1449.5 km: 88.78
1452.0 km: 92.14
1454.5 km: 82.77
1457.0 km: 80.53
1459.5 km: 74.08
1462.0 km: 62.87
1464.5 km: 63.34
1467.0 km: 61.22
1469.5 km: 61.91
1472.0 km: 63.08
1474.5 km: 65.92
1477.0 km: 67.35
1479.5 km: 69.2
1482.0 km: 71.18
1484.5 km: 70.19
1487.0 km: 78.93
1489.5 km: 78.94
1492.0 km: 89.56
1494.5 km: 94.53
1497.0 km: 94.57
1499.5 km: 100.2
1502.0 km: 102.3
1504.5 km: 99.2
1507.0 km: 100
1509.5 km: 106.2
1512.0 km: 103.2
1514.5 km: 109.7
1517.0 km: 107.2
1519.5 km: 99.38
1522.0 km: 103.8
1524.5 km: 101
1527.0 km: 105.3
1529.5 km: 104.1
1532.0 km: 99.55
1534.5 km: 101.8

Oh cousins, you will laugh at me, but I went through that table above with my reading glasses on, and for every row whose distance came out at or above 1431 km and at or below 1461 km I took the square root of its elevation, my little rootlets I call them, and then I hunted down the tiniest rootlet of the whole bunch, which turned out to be 8.6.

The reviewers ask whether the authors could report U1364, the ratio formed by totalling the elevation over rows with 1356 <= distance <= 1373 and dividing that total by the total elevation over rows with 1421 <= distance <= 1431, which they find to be 2.2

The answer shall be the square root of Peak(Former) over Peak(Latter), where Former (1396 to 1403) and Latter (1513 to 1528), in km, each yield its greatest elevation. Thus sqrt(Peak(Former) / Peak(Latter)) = 0.98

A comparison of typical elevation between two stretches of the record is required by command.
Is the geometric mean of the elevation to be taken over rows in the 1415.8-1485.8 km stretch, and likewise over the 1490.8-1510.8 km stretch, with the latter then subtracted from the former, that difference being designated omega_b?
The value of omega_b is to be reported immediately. -20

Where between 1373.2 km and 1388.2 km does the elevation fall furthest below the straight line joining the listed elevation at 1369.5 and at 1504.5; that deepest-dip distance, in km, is 1374.5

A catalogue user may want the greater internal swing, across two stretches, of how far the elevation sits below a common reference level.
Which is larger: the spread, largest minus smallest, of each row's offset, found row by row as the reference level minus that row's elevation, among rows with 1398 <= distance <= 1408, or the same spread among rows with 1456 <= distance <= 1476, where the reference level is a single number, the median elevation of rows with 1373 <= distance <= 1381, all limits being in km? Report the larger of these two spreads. 19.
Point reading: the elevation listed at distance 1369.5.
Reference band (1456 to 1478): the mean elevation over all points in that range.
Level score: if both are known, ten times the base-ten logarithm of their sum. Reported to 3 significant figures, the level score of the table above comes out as 21.9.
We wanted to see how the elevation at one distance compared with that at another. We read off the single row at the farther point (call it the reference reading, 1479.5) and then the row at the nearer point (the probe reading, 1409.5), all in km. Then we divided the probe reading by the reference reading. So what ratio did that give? 1.50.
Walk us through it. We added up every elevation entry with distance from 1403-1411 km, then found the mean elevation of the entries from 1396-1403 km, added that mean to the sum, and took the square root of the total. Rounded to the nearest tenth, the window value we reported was 20.2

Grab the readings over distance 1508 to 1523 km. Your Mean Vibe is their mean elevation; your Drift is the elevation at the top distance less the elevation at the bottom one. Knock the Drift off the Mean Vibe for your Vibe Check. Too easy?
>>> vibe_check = 107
